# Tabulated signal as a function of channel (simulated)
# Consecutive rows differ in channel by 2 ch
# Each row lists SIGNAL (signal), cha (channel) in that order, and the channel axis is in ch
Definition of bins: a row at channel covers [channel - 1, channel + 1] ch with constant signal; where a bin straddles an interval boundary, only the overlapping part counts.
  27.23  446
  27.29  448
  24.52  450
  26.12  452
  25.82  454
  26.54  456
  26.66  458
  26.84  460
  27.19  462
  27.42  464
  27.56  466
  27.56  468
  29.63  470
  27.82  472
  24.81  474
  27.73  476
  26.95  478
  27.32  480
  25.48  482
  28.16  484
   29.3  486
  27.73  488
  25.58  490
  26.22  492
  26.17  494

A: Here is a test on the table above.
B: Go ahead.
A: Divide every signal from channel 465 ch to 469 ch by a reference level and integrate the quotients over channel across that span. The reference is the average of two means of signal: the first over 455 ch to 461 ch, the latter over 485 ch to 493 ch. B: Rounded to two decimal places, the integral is 4.09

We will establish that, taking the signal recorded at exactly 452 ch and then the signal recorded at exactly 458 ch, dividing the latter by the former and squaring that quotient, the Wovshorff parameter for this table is 1.04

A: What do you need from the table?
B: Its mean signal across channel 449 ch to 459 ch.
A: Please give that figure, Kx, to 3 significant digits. 25.9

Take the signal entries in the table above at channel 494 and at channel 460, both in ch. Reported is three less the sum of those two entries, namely -50.0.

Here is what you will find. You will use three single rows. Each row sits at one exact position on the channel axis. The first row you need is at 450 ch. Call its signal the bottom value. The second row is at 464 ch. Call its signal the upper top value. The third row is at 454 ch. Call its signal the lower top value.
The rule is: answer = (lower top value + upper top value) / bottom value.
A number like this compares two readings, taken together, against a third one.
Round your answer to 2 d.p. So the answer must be 2.17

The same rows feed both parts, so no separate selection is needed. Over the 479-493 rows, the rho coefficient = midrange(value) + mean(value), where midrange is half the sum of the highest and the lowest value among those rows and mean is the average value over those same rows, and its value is 55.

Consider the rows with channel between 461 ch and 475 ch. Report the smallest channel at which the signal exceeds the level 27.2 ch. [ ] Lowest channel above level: 464 ch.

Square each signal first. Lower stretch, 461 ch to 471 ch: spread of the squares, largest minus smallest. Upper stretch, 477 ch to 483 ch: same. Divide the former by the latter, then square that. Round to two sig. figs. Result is 2.0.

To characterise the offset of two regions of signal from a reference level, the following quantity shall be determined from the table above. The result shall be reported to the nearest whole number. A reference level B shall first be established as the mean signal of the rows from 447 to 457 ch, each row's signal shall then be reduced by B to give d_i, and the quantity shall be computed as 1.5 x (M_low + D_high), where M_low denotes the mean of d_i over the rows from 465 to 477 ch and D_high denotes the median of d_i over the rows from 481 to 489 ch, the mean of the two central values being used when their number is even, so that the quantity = 5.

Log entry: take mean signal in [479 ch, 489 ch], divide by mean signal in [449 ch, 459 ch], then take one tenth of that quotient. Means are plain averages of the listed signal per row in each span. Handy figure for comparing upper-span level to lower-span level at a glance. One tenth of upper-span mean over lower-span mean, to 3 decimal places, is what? 0.106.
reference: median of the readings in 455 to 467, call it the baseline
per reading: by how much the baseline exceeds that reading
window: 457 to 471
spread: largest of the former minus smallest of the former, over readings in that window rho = 3.0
